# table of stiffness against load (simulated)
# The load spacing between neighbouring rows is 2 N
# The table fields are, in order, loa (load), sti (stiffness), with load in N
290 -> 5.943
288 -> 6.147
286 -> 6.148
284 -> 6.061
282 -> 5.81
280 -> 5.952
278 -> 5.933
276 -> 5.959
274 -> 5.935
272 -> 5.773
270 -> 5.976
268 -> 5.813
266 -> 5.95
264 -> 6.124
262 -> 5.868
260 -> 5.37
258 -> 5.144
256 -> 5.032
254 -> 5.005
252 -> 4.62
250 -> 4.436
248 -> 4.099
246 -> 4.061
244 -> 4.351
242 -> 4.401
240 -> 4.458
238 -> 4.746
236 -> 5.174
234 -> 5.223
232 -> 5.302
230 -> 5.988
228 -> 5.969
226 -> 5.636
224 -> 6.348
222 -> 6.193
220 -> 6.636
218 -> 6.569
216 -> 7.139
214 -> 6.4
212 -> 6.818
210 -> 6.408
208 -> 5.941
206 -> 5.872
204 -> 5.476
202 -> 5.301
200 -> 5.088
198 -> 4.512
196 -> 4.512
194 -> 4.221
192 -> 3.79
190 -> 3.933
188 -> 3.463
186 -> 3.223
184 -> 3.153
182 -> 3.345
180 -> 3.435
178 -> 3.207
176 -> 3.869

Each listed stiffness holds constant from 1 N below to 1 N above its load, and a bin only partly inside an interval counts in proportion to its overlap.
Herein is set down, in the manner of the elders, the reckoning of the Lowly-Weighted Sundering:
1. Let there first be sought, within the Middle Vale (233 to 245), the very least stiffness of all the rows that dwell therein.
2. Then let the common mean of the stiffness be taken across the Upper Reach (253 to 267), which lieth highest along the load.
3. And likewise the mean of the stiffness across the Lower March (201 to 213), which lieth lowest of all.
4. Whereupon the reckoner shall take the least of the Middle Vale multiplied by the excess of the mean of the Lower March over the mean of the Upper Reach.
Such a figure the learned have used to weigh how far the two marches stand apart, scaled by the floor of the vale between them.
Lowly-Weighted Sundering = 2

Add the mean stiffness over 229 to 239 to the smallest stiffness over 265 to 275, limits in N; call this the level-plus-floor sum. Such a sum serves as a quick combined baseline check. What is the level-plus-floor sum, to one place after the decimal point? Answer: 11.1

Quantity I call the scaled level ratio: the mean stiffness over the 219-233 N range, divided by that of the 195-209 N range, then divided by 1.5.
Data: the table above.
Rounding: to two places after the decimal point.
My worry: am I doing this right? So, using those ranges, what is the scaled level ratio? 0.76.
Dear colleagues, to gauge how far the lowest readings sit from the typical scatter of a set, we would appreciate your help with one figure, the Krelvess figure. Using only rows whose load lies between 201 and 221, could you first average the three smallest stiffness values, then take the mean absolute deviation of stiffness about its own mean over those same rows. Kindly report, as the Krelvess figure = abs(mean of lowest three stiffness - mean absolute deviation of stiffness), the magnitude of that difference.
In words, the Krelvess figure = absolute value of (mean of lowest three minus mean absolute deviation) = 5.1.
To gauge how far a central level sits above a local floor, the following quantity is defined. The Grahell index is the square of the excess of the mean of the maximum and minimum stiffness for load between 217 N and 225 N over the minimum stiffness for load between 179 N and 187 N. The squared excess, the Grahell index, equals 10.6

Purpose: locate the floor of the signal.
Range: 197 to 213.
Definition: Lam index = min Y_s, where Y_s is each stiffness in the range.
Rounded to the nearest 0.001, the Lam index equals 4.512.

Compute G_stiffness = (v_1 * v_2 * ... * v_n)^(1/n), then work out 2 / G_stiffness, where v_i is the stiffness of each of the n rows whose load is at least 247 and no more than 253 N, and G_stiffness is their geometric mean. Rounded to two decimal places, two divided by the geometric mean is 0.46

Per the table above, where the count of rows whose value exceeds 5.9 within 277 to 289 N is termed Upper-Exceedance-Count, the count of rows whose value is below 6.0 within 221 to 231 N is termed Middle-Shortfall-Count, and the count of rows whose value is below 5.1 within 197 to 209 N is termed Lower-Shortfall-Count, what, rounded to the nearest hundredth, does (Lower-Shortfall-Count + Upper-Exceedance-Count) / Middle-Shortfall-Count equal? 2.33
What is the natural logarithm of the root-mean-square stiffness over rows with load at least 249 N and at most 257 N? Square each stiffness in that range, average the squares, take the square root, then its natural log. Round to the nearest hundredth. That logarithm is 1.56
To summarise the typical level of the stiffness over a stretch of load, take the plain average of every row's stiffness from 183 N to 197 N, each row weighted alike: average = 3.8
